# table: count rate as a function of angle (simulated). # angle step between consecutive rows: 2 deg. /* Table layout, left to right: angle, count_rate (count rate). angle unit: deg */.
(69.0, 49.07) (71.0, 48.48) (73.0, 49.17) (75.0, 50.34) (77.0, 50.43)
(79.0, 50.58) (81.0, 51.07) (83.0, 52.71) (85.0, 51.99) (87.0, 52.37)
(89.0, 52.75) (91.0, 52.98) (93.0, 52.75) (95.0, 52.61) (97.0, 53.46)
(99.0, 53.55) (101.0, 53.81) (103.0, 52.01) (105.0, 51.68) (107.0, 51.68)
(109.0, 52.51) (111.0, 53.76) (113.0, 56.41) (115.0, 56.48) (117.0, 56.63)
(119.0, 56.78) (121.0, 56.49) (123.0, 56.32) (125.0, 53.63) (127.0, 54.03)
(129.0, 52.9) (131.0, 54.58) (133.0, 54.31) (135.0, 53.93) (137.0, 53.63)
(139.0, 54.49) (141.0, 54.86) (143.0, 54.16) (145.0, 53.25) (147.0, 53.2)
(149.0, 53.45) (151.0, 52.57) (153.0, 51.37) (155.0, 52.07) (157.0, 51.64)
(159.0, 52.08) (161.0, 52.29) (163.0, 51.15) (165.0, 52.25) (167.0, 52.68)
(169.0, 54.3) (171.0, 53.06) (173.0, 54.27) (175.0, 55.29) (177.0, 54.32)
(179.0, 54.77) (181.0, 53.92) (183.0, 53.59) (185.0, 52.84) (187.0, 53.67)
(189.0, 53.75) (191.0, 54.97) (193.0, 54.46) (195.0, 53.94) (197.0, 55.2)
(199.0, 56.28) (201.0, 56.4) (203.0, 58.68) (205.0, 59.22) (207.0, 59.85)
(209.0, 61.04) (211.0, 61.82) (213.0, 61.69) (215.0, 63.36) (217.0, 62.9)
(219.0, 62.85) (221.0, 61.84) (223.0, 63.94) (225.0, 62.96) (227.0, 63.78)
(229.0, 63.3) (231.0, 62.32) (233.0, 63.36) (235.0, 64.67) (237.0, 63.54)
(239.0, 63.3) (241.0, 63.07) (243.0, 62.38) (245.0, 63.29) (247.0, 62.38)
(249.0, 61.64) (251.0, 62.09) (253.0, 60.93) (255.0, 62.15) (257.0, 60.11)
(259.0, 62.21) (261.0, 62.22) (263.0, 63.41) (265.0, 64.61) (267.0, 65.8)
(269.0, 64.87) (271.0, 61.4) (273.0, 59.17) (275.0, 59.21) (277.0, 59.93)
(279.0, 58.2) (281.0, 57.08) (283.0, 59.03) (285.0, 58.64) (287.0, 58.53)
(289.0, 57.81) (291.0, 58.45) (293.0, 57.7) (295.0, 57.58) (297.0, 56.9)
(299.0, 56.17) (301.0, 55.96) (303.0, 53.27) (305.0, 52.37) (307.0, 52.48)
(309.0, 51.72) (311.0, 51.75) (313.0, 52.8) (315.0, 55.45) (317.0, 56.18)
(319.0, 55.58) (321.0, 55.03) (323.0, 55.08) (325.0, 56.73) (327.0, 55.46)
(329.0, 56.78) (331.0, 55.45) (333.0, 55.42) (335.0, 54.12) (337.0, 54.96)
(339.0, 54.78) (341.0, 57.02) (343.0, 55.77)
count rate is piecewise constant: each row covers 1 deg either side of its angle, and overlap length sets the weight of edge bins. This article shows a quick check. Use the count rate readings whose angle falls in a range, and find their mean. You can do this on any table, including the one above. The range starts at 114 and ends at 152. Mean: 54.5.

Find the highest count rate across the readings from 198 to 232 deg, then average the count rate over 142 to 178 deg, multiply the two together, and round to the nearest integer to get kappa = 3387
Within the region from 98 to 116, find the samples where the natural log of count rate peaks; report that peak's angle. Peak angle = 115.0 deg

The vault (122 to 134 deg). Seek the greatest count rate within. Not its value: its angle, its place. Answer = 123.0 deg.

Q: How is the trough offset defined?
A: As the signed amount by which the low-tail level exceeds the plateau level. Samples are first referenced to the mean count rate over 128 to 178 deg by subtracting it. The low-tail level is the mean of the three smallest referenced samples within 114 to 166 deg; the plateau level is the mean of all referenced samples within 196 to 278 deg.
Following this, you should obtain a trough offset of -10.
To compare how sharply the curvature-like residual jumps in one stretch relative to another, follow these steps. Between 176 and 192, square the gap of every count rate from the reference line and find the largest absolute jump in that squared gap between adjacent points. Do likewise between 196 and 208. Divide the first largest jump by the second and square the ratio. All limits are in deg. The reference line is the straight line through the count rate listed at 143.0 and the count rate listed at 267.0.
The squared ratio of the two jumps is 1.0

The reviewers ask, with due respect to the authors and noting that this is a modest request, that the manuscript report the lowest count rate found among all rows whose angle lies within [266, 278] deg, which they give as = 59.17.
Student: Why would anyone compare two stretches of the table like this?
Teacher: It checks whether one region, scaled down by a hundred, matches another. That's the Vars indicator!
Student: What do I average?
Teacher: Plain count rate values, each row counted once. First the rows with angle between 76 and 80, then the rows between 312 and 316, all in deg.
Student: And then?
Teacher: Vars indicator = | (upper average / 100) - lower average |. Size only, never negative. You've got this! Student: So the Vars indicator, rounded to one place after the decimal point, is 50.0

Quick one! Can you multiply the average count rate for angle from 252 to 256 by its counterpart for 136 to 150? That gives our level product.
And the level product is 3315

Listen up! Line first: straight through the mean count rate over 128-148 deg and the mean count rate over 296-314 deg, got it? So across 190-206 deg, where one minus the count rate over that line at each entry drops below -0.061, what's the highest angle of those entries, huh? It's 205.0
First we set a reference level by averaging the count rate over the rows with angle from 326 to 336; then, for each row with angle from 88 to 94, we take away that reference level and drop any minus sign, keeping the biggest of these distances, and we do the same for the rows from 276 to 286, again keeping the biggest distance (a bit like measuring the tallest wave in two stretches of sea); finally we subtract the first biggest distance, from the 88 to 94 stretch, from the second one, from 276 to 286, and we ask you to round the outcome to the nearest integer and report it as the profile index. 2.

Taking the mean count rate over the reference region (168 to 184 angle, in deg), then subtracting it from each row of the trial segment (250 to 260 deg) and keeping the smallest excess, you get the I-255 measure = 6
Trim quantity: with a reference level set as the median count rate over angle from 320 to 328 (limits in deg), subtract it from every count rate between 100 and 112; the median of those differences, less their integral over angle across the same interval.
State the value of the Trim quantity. 29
